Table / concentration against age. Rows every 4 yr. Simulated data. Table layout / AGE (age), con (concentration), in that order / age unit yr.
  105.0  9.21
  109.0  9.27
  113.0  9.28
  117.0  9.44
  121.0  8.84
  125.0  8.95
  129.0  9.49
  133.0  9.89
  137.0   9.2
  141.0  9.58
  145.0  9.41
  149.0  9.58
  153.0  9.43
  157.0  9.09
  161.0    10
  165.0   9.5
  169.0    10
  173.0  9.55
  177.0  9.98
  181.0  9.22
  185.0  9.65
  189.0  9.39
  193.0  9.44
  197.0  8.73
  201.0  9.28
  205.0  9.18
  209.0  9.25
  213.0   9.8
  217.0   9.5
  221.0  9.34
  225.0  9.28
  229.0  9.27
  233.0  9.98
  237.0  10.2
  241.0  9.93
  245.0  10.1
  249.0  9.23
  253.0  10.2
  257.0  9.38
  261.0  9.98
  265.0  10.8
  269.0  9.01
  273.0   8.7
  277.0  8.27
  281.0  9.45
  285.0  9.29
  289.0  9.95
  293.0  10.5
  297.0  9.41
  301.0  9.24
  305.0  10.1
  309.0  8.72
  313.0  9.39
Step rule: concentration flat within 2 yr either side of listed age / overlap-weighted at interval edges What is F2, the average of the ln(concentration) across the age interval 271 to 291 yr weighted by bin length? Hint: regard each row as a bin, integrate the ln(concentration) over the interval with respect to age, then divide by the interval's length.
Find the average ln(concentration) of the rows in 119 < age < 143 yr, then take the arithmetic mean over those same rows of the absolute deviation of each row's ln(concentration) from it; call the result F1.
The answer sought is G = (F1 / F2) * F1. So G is 0.0006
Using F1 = 0.035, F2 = 2.21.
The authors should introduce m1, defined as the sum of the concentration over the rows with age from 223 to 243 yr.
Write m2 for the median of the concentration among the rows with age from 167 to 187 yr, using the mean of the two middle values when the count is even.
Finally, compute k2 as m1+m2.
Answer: 58.3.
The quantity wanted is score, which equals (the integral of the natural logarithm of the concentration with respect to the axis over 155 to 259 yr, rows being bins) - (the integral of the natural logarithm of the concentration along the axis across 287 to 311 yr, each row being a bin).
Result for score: 180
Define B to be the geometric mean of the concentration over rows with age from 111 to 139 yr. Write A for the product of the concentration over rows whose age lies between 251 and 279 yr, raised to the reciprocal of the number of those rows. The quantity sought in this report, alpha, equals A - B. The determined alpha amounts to 0.1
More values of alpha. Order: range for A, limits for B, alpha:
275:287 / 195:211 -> -0.1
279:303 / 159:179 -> -0.2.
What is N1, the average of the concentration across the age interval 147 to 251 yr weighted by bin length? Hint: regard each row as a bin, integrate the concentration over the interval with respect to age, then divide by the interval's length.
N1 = 9.53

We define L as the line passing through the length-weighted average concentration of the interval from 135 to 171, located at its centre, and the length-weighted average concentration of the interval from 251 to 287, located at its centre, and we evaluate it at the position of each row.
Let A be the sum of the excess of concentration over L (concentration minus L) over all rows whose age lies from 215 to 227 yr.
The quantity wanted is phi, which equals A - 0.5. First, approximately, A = -0.3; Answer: -0.8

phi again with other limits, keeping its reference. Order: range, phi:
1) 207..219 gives -0.4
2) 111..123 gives -1.6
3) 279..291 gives -0.1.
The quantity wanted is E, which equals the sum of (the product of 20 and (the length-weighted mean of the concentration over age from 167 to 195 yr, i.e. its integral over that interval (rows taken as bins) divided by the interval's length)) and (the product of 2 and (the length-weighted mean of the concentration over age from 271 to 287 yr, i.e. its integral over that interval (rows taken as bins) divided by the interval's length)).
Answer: 210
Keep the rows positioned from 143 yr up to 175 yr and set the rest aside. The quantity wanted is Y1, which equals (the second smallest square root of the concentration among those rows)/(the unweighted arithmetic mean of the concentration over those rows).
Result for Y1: 0.321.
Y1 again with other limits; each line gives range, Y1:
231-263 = 0.310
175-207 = 0.324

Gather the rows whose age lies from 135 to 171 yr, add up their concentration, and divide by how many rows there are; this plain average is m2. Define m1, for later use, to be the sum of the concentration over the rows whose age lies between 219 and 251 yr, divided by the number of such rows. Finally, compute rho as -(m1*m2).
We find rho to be -92.1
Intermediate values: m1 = 9.67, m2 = 9.53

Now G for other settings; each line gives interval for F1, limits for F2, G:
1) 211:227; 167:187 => 0.0001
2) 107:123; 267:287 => 0.0002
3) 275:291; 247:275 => 0.0013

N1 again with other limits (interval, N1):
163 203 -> 9.47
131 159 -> 9.45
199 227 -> 9.38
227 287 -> 9.59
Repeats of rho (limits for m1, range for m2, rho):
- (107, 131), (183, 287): -87.4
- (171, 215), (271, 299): -88.1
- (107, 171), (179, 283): -89.5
